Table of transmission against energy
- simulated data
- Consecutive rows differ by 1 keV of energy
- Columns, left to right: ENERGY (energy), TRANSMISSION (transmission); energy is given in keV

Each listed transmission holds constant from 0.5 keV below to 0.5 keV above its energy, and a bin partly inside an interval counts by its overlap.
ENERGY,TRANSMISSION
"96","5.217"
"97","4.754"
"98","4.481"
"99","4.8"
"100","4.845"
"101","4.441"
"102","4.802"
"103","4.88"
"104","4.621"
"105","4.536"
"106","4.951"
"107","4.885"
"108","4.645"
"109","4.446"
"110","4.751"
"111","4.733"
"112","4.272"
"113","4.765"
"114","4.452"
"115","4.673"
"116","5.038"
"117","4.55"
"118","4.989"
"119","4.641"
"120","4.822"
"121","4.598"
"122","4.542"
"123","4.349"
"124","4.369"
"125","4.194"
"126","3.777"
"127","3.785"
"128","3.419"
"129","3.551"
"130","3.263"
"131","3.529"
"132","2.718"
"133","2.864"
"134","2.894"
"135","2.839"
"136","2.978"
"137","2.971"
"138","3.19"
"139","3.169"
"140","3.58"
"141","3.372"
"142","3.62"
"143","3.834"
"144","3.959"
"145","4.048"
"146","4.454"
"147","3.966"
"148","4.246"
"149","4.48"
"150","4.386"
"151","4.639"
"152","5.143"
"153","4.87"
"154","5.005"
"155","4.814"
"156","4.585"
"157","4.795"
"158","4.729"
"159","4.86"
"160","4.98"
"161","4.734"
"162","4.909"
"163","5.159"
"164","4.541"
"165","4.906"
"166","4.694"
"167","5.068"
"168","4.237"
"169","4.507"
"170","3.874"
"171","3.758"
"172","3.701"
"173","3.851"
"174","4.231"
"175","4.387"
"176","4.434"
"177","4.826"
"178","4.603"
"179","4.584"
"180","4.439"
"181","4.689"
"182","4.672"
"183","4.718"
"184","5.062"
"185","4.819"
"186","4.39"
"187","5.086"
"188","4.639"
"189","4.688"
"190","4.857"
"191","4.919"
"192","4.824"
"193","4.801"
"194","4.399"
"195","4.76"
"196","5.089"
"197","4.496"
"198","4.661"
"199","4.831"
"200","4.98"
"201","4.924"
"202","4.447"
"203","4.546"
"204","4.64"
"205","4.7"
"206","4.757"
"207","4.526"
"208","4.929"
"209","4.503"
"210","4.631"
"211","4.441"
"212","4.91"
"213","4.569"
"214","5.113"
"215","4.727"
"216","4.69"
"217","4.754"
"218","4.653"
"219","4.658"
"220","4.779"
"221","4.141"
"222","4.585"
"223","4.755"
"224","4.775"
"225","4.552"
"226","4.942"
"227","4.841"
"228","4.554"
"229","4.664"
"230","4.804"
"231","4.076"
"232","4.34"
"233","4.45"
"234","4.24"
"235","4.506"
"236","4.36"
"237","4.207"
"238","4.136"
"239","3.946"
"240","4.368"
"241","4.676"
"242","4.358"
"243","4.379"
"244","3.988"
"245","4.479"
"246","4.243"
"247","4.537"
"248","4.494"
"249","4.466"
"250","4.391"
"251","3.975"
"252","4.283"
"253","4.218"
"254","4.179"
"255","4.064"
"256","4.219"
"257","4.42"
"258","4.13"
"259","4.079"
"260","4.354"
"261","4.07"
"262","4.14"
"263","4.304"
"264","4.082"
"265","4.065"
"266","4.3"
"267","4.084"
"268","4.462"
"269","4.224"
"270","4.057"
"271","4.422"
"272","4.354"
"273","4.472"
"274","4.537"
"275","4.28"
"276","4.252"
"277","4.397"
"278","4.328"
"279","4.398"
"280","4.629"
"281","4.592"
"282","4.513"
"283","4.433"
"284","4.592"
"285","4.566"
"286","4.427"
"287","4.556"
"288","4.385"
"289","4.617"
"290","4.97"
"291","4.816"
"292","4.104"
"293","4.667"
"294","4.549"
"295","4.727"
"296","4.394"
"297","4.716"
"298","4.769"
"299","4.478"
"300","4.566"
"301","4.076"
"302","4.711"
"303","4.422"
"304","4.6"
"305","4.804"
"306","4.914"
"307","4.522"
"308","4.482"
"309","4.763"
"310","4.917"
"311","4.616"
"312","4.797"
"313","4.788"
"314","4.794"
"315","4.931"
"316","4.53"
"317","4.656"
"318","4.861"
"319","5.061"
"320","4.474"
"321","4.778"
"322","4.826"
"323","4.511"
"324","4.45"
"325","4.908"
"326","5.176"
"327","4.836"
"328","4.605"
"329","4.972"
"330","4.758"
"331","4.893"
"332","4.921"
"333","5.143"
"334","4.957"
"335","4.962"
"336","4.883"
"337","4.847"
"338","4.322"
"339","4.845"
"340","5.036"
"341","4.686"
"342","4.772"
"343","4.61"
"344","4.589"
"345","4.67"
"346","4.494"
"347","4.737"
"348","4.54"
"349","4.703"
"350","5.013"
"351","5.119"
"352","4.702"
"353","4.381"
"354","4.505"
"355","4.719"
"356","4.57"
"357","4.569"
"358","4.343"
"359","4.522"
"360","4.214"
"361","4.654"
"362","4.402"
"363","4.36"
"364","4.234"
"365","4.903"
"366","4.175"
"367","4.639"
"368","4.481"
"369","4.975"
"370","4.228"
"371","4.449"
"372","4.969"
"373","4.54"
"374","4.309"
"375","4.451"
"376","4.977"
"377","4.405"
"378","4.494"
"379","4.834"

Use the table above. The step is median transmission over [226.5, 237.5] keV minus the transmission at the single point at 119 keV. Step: -0.2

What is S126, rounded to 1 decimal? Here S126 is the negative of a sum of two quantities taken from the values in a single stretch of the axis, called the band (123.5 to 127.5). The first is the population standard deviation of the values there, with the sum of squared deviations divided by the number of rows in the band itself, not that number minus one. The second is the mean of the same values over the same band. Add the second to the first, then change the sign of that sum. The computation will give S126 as -4.3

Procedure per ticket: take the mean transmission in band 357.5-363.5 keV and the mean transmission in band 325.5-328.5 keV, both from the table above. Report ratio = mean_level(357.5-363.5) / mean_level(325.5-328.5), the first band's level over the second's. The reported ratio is 0.91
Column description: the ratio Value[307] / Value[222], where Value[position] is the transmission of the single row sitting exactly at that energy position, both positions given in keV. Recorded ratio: 0.99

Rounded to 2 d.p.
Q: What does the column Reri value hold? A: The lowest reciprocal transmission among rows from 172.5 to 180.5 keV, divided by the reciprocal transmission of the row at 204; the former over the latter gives 0.96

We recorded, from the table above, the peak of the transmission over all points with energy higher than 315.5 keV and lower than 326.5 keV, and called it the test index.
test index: 5.176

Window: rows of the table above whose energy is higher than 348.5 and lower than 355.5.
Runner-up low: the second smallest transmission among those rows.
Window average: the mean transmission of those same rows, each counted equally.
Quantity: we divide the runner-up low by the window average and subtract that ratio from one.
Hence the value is 0.05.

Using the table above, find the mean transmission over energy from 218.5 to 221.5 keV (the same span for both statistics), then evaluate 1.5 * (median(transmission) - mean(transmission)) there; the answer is 0.20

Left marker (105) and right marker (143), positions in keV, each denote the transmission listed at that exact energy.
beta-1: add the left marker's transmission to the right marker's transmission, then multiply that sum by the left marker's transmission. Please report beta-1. 38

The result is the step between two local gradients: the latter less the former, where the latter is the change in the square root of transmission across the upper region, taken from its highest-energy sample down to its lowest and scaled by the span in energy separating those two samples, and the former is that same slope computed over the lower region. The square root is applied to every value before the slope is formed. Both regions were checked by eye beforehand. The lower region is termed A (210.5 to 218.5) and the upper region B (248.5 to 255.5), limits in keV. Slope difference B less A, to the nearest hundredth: -0.02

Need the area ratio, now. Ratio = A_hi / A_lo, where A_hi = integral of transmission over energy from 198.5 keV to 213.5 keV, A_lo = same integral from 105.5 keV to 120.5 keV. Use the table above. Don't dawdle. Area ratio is 1.00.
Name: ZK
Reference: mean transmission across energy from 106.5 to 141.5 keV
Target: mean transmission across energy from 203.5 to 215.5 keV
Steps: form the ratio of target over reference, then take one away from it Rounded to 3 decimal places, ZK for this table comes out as 0.179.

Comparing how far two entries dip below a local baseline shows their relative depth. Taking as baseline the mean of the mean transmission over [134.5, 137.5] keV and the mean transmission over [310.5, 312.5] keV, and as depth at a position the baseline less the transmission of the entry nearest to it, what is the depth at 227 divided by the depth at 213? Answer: 1.4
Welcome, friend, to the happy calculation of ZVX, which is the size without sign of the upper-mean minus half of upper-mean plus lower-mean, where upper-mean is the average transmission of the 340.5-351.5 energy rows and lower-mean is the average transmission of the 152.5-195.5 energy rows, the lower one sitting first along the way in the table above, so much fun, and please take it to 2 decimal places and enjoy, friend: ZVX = 0.04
